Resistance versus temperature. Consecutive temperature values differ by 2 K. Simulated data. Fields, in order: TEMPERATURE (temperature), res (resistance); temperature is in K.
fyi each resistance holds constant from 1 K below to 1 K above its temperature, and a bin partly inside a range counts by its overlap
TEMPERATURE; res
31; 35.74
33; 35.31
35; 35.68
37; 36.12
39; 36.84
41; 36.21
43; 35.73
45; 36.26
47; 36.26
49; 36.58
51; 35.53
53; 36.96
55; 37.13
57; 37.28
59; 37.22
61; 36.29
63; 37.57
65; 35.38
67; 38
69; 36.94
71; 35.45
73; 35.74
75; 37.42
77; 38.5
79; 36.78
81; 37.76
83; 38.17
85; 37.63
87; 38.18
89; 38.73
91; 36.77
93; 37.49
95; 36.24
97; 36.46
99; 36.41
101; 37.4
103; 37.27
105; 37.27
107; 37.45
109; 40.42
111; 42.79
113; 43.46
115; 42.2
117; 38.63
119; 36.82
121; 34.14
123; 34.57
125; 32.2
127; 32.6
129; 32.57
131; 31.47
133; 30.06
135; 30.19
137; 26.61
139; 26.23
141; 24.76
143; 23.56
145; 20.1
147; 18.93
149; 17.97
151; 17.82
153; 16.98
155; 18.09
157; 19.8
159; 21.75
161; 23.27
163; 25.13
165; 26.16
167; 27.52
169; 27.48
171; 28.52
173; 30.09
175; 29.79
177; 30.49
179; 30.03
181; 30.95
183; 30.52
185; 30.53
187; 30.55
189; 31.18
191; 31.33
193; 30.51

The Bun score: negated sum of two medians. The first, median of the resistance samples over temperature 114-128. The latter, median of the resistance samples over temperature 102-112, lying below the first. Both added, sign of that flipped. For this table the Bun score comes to -72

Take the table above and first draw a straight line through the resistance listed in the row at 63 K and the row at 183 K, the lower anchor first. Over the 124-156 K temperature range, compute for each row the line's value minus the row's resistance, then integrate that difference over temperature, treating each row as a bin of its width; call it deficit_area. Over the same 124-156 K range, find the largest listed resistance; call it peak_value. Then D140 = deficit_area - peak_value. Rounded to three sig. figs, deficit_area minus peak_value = 225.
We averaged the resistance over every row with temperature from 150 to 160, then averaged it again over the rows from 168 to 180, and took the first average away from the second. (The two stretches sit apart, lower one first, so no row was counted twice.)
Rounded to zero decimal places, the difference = 11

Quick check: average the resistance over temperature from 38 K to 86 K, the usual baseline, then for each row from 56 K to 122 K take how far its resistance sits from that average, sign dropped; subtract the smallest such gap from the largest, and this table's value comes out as 7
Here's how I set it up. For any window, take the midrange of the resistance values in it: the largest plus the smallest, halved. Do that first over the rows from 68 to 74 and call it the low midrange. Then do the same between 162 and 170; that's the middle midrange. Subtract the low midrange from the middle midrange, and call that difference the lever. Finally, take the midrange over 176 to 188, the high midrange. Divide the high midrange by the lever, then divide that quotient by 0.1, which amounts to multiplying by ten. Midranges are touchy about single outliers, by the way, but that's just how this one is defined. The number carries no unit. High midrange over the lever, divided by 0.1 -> -31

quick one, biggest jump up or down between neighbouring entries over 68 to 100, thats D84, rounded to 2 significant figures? 2.0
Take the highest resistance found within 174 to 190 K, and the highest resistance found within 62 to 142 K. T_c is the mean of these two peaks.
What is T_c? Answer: 37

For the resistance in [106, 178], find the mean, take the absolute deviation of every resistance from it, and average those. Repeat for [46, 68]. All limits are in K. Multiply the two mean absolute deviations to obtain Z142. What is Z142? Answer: 4.1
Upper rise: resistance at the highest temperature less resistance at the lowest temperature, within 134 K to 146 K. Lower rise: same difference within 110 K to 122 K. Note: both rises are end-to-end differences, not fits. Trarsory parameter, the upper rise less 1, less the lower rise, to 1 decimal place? -2.4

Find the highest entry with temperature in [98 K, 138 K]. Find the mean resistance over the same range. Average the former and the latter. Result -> 40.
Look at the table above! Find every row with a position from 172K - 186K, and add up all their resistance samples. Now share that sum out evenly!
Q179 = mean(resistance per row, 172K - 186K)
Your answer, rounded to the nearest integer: 30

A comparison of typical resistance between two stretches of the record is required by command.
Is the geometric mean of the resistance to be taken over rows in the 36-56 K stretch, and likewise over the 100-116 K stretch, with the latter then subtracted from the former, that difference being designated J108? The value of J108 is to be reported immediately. -3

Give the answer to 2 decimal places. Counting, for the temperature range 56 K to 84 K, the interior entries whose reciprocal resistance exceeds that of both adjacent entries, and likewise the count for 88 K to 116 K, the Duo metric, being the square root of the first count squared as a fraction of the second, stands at 2.31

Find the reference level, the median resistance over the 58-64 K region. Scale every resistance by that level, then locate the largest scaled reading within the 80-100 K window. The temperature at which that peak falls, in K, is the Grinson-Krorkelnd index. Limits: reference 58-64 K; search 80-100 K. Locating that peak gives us 89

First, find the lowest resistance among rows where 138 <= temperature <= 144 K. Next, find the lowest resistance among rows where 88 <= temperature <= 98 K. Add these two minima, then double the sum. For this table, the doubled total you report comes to 120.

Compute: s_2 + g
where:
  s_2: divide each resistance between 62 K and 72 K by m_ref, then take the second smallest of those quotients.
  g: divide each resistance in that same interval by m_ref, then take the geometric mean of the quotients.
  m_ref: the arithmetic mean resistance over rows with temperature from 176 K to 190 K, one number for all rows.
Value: 2.4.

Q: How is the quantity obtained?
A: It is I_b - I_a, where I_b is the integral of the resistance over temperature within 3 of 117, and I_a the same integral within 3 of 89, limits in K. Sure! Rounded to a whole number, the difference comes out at 8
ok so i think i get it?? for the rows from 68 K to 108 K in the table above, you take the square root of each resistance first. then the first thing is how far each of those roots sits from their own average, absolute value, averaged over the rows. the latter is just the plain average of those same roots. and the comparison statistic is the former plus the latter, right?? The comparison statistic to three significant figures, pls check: 6.16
